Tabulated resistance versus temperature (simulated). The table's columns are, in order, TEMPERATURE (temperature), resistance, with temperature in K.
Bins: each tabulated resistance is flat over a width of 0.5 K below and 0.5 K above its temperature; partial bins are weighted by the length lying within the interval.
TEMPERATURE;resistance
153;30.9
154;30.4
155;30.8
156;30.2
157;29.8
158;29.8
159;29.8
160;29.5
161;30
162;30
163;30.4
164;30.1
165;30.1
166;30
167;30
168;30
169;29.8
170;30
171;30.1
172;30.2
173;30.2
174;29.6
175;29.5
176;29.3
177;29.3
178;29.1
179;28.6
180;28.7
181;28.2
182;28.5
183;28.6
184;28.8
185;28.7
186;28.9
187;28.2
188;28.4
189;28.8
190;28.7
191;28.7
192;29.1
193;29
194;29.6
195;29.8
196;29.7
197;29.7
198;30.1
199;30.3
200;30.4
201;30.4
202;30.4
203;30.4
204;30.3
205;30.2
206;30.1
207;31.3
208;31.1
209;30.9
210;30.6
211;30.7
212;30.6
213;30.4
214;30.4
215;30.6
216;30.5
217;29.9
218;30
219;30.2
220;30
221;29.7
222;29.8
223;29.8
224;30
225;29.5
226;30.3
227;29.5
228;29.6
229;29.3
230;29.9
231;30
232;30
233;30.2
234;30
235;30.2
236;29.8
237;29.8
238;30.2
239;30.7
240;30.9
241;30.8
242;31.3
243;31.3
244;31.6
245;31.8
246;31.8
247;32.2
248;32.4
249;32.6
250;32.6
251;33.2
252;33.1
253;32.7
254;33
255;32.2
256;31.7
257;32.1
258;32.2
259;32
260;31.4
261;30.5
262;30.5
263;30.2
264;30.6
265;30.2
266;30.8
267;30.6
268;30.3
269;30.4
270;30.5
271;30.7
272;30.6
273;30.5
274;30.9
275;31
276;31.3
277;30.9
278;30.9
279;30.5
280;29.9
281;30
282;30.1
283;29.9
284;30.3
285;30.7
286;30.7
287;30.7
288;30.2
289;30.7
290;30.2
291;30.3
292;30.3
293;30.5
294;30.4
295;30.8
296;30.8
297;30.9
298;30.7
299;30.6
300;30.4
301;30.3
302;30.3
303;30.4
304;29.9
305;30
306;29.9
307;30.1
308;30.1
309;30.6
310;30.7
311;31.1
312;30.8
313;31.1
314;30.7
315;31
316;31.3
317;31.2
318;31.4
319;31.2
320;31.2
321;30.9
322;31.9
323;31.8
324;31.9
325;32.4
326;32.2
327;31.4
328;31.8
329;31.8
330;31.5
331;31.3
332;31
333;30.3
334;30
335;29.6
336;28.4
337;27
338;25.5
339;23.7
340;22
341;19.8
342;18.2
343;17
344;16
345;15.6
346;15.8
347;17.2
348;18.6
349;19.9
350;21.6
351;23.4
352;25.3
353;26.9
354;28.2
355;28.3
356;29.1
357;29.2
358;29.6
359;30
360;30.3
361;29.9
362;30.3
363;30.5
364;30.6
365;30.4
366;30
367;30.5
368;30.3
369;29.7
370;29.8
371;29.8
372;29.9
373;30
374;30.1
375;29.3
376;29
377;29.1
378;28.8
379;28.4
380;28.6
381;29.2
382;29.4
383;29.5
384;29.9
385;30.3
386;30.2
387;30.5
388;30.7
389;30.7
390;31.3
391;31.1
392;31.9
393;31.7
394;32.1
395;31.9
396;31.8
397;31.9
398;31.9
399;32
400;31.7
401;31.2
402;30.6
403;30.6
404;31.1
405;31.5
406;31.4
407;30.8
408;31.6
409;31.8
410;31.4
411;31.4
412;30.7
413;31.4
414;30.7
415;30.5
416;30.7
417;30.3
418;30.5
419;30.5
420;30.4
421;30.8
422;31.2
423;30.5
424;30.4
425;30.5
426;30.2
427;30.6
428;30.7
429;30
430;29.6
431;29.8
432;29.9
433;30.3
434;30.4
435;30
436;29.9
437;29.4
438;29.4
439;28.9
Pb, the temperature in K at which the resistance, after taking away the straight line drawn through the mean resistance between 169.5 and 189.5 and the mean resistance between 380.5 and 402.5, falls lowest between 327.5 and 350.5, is 345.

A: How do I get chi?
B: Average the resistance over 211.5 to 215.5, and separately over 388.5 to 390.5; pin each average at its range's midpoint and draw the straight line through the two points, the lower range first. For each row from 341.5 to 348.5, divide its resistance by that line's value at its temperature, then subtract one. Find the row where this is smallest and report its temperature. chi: 345 K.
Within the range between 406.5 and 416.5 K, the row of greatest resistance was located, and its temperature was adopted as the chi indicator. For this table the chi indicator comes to 409 K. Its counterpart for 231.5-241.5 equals 240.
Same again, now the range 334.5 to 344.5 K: 335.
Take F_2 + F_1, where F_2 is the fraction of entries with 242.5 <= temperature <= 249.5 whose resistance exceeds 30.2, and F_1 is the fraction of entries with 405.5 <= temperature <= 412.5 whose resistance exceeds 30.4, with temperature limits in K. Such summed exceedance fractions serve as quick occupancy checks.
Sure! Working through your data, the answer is 2.0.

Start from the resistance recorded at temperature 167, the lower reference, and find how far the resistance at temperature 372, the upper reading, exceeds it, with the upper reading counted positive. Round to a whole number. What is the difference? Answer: 0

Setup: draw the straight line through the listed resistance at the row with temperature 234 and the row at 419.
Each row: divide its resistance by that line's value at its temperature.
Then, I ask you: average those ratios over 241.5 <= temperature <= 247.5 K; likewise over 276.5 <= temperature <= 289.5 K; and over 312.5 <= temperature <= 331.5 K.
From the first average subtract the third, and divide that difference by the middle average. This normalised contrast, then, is 0.014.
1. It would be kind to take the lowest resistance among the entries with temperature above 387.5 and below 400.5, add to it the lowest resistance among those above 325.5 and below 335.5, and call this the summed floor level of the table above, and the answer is 60.3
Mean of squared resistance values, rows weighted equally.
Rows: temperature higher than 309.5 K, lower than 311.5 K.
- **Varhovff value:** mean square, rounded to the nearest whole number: 955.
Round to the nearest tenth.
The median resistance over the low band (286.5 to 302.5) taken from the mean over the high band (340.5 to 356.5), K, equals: -9.1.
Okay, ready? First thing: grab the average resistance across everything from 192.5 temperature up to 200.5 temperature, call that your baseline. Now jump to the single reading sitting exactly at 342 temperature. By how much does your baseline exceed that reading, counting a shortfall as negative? 11.6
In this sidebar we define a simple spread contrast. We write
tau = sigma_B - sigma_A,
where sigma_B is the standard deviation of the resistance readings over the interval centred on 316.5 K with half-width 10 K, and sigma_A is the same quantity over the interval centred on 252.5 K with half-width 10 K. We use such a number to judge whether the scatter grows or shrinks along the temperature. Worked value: -0.13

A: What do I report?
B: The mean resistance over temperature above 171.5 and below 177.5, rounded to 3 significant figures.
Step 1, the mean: 29.7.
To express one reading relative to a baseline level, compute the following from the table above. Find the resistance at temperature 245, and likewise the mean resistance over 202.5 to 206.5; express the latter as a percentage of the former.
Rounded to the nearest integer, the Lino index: 95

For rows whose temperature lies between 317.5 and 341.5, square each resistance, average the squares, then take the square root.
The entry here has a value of 29.8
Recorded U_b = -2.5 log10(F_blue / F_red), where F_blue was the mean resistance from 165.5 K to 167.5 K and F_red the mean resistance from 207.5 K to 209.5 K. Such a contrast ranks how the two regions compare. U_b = 0.04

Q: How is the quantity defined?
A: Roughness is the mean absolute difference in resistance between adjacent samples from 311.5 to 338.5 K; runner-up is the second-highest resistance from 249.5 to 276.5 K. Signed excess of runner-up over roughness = 32.7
